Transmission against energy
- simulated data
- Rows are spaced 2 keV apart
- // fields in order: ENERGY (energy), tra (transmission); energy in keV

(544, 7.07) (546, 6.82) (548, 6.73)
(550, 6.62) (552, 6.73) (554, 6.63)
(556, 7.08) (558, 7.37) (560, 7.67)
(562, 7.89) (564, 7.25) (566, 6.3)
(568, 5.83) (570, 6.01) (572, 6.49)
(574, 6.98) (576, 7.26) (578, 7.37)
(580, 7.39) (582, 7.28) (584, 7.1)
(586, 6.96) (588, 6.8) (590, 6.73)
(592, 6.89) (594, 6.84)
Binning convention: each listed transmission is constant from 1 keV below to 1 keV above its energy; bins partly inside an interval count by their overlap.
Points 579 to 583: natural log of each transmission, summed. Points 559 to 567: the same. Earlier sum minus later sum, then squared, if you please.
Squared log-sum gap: 16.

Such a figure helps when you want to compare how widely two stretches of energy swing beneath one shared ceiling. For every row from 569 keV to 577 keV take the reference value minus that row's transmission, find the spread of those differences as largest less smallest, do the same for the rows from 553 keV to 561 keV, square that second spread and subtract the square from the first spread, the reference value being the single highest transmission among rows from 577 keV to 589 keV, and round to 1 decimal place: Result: 0.2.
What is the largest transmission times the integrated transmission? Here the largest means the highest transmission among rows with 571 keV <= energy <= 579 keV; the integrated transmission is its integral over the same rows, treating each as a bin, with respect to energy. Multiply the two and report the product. 414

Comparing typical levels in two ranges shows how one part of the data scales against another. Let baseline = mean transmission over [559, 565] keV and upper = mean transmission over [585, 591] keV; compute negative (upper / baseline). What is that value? -0.90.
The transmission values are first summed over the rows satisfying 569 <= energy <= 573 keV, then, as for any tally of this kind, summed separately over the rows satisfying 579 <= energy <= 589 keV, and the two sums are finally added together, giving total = 48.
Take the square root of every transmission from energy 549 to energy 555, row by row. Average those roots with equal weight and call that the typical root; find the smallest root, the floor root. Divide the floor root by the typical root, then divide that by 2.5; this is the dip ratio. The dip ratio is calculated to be 0.399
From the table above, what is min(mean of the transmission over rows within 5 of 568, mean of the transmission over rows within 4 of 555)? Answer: 6.38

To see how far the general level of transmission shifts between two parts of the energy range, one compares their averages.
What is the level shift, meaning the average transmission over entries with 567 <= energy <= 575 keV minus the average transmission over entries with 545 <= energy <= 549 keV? -0.4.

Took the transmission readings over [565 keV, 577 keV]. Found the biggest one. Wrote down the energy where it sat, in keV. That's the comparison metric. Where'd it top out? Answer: 576 keV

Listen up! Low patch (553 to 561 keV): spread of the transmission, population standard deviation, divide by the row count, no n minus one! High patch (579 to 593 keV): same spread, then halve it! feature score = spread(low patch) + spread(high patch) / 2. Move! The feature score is 0.50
